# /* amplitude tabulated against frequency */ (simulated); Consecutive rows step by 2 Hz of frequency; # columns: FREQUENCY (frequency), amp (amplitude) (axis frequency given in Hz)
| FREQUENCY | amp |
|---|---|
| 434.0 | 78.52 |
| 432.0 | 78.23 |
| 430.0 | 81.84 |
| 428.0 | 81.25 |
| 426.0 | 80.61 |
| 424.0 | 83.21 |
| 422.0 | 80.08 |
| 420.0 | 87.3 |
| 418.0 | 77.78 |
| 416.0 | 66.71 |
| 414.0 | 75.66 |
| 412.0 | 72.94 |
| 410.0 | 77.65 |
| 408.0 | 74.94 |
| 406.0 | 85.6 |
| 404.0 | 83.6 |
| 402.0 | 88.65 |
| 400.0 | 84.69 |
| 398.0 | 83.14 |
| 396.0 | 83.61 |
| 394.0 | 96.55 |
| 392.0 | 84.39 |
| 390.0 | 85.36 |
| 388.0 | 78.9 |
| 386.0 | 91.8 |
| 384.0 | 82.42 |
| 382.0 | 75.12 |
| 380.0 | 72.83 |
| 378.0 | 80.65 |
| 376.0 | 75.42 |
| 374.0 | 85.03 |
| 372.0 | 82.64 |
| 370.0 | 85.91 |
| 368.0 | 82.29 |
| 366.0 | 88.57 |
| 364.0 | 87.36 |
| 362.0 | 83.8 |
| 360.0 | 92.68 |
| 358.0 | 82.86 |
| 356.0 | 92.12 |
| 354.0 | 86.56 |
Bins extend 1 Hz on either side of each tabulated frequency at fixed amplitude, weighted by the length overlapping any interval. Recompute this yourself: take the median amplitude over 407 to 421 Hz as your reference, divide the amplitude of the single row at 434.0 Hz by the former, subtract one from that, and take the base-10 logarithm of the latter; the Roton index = -1.42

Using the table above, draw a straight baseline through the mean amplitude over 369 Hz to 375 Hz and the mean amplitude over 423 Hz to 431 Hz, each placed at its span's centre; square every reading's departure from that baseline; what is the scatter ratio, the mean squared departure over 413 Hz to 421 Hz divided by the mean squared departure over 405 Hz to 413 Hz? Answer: 1.8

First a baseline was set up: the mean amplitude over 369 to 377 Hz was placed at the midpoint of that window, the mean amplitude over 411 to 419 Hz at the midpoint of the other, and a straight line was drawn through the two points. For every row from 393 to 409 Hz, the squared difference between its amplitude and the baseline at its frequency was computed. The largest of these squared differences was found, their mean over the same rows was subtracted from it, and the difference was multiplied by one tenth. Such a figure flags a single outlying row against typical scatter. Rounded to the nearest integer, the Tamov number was 25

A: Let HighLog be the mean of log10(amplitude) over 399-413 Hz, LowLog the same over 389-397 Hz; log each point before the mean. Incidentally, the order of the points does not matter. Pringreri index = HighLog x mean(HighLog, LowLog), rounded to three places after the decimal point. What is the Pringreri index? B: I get 3.673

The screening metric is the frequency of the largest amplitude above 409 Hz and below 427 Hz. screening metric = 420.0 Hz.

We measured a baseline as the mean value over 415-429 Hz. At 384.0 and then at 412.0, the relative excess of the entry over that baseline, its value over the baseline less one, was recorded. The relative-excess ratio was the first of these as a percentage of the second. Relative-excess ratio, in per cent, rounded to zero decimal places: -43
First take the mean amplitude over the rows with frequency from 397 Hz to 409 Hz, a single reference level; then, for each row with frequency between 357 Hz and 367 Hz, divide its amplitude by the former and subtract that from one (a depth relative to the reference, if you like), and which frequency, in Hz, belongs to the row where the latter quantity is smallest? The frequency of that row 360.0 Hz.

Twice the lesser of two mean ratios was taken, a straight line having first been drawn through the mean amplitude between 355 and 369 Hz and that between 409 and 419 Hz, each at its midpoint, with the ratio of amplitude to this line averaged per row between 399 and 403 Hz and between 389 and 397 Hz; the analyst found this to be 2.20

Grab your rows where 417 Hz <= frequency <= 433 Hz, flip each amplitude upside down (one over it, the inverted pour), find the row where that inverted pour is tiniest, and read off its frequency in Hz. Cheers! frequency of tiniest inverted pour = 420.0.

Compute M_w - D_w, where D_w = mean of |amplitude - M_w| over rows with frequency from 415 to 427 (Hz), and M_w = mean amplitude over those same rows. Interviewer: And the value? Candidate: 74.6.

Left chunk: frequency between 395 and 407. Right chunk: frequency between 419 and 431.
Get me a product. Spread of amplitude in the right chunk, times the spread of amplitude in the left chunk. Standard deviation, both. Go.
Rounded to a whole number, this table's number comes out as 5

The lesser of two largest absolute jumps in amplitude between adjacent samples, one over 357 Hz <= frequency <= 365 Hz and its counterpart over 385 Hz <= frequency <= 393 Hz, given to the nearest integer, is 10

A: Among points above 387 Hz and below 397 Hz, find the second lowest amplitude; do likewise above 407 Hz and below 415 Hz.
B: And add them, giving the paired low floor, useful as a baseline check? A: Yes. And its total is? 159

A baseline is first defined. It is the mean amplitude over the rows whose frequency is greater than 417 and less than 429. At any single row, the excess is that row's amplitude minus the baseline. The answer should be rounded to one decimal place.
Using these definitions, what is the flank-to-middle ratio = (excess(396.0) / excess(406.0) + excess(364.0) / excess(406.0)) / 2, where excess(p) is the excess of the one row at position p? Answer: 1.0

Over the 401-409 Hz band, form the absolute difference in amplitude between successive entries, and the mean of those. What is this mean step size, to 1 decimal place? 5.9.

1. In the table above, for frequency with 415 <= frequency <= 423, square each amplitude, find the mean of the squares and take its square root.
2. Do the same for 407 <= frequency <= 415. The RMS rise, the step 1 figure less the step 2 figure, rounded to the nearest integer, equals 3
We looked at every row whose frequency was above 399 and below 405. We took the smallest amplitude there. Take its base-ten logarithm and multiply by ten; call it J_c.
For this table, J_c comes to 19.2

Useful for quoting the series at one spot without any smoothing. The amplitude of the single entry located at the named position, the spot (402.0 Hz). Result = 88.65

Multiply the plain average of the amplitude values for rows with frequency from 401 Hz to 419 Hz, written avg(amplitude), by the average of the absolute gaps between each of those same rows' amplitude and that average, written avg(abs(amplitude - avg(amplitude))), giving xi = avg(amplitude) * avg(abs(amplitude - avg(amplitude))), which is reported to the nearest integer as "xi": 405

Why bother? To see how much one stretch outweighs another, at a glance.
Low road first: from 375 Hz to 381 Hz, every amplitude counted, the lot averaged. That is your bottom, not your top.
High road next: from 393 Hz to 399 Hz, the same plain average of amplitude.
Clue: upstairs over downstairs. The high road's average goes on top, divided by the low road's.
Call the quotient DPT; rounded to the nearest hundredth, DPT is 1.15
